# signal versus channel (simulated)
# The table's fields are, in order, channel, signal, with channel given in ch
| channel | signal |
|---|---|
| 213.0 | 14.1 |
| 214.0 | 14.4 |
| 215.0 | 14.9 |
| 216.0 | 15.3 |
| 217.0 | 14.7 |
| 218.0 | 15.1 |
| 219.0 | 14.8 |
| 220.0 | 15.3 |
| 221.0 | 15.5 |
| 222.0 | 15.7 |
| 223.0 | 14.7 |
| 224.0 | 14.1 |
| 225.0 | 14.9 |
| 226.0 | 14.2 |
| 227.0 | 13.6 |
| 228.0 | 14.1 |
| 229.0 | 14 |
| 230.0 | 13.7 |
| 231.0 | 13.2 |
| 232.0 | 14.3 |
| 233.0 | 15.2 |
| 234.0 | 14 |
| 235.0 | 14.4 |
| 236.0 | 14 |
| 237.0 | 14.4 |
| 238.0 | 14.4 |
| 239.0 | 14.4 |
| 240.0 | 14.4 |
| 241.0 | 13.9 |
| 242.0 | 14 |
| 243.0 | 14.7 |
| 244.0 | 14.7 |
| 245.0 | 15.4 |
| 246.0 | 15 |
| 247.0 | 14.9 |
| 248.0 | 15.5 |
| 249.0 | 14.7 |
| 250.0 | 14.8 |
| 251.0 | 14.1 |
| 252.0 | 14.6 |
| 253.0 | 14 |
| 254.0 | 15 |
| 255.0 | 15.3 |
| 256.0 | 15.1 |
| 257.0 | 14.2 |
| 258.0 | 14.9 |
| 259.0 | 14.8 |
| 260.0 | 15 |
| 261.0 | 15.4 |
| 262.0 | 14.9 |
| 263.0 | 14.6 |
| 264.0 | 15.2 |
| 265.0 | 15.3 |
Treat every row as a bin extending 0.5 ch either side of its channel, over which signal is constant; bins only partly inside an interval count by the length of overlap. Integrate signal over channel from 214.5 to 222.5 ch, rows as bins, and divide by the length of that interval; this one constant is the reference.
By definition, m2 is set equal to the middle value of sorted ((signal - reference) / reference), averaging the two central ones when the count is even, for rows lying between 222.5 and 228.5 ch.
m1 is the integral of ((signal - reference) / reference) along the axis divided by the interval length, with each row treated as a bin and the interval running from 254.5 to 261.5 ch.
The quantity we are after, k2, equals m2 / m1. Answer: 4.9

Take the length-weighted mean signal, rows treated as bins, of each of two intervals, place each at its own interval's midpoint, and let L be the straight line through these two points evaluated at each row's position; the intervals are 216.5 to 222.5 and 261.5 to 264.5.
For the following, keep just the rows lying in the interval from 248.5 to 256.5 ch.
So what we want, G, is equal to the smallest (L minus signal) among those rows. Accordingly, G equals -0.3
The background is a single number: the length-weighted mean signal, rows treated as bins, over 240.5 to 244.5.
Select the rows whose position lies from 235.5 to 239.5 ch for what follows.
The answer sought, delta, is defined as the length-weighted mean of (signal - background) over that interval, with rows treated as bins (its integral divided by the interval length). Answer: 0.0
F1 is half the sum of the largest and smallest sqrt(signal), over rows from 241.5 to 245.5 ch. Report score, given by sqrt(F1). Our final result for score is 1.96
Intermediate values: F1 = 3.83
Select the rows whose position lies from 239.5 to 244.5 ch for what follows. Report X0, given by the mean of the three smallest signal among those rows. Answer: 14.1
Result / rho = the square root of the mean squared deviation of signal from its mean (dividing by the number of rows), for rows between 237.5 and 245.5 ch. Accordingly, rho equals 0.44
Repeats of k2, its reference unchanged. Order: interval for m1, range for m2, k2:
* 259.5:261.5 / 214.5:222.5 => 1.0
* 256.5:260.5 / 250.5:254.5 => 1.9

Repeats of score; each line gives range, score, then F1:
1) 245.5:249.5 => 1.97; 3.89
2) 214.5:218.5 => 1.97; 3.87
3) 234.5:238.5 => 1.94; 3.77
